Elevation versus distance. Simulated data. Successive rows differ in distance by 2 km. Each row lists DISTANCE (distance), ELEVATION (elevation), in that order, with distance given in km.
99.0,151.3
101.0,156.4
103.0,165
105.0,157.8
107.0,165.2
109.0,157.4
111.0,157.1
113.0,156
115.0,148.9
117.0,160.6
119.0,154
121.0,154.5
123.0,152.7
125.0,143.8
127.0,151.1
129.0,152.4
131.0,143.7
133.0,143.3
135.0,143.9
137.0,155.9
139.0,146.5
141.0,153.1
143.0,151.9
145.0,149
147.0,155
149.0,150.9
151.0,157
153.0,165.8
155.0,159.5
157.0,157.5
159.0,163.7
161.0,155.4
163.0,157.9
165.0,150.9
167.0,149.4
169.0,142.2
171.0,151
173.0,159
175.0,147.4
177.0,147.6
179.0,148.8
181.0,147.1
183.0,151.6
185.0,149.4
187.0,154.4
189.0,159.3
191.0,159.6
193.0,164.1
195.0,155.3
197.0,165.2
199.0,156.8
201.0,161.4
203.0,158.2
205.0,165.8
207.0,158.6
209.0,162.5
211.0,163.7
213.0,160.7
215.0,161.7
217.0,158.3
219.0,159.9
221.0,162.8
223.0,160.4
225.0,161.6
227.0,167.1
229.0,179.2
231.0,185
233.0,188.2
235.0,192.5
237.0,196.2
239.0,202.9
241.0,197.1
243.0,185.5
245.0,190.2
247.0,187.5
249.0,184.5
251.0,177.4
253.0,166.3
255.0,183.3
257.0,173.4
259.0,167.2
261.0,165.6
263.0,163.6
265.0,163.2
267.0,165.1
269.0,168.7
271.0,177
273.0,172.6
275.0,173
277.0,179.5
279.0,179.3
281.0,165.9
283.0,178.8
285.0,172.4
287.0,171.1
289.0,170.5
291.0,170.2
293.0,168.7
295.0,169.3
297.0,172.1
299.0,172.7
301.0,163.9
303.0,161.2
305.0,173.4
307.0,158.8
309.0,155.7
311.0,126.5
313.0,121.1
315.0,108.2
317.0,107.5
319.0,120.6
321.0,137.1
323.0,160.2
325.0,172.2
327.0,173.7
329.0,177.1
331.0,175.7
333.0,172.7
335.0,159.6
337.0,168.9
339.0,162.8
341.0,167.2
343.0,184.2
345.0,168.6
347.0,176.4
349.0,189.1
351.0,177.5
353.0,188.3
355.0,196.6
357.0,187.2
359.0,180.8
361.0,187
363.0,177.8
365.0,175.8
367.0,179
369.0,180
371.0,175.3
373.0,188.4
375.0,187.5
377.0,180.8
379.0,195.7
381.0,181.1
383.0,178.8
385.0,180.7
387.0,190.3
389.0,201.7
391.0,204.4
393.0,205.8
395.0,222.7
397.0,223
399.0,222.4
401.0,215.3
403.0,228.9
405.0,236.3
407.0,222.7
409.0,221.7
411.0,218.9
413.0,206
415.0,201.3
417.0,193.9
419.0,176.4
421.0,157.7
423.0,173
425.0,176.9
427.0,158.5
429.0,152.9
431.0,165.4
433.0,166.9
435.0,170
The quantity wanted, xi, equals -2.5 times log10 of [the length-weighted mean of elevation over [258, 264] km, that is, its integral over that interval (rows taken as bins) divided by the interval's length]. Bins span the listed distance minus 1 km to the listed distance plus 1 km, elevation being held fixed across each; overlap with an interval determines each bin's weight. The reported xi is -5.55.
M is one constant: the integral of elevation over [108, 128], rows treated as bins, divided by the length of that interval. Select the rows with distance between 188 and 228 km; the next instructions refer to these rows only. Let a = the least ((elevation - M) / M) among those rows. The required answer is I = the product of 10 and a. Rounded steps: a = 0.01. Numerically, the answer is 0.1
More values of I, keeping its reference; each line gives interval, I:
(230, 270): 0.6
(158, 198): -0.7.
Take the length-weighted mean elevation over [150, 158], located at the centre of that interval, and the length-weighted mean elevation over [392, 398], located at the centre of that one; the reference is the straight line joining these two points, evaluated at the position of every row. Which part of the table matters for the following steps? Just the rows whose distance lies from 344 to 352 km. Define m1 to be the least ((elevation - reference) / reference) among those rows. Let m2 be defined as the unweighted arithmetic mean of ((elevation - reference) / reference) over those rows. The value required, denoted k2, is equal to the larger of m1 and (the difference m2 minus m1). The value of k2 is 0.042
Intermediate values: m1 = -0.18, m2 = -0.14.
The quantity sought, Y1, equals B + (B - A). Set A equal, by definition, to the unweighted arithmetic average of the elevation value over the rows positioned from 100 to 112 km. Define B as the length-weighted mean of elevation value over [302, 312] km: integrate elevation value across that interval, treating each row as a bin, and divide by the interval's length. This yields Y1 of 150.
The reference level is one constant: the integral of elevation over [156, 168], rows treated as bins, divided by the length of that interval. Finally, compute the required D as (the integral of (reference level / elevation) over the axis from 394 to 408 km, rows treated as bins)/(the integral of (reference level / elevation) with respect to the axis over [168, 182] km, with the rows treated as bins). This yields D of 0.66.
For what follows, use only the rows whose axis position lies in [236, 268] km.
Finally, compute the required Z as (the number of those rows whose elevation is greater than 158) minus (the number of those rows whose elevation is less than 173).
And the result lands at 10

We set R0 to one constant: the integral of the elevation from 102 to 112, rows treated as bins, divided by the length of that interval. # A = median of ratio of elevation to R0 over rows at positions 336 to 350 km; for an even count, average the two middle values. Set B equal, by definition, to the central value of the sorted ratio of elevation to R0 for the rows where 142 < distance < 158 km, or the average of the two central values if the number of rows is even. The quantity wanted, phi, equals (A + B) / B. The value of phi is 2.08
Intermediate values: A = 1.05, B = 0.97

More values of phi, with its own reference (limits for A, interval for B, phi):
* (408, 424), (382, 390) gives 2.07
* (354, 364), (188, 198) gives 2.17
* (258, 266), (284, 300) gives 1.96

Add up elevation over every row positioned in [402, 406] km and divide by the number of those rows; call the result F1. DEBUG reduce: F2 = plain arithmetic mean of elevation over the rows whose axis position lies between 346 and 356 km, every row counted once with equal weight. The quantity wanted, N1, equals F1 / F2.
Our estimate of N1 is 1.3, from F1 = 233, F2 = 186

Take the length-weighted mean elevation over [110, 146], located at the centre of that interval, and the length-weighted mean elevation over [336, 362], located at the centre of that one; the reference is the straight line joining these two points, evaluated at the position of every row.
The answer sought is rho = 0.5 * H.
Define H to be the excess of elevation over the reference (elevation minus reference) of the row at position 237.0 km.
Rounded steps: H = 31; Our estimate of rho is 15.5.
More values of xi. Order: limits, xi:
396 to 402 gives -5.86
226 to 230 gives -5.60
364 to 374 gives -5.64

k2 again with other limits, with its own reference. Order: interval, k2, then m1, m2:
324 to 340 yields 0.056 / -0.21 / -0.16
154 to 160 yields 0.017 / -0.02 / 0.00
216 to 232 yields 0.039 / -0.09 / -0.06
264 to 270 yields 0.011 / -0.12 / -0.11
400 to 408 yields 0.045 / -0.02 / 0.03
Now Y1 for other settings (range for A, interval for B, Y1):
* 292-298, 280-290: 173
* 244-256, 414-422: 183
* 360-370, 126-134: 115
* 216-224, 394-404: 285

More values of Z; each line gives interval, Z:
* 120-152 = -16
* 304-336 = -3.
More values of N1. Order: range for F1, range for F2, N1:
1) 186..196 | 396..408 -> 0.7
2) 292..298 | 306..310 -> 1.1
